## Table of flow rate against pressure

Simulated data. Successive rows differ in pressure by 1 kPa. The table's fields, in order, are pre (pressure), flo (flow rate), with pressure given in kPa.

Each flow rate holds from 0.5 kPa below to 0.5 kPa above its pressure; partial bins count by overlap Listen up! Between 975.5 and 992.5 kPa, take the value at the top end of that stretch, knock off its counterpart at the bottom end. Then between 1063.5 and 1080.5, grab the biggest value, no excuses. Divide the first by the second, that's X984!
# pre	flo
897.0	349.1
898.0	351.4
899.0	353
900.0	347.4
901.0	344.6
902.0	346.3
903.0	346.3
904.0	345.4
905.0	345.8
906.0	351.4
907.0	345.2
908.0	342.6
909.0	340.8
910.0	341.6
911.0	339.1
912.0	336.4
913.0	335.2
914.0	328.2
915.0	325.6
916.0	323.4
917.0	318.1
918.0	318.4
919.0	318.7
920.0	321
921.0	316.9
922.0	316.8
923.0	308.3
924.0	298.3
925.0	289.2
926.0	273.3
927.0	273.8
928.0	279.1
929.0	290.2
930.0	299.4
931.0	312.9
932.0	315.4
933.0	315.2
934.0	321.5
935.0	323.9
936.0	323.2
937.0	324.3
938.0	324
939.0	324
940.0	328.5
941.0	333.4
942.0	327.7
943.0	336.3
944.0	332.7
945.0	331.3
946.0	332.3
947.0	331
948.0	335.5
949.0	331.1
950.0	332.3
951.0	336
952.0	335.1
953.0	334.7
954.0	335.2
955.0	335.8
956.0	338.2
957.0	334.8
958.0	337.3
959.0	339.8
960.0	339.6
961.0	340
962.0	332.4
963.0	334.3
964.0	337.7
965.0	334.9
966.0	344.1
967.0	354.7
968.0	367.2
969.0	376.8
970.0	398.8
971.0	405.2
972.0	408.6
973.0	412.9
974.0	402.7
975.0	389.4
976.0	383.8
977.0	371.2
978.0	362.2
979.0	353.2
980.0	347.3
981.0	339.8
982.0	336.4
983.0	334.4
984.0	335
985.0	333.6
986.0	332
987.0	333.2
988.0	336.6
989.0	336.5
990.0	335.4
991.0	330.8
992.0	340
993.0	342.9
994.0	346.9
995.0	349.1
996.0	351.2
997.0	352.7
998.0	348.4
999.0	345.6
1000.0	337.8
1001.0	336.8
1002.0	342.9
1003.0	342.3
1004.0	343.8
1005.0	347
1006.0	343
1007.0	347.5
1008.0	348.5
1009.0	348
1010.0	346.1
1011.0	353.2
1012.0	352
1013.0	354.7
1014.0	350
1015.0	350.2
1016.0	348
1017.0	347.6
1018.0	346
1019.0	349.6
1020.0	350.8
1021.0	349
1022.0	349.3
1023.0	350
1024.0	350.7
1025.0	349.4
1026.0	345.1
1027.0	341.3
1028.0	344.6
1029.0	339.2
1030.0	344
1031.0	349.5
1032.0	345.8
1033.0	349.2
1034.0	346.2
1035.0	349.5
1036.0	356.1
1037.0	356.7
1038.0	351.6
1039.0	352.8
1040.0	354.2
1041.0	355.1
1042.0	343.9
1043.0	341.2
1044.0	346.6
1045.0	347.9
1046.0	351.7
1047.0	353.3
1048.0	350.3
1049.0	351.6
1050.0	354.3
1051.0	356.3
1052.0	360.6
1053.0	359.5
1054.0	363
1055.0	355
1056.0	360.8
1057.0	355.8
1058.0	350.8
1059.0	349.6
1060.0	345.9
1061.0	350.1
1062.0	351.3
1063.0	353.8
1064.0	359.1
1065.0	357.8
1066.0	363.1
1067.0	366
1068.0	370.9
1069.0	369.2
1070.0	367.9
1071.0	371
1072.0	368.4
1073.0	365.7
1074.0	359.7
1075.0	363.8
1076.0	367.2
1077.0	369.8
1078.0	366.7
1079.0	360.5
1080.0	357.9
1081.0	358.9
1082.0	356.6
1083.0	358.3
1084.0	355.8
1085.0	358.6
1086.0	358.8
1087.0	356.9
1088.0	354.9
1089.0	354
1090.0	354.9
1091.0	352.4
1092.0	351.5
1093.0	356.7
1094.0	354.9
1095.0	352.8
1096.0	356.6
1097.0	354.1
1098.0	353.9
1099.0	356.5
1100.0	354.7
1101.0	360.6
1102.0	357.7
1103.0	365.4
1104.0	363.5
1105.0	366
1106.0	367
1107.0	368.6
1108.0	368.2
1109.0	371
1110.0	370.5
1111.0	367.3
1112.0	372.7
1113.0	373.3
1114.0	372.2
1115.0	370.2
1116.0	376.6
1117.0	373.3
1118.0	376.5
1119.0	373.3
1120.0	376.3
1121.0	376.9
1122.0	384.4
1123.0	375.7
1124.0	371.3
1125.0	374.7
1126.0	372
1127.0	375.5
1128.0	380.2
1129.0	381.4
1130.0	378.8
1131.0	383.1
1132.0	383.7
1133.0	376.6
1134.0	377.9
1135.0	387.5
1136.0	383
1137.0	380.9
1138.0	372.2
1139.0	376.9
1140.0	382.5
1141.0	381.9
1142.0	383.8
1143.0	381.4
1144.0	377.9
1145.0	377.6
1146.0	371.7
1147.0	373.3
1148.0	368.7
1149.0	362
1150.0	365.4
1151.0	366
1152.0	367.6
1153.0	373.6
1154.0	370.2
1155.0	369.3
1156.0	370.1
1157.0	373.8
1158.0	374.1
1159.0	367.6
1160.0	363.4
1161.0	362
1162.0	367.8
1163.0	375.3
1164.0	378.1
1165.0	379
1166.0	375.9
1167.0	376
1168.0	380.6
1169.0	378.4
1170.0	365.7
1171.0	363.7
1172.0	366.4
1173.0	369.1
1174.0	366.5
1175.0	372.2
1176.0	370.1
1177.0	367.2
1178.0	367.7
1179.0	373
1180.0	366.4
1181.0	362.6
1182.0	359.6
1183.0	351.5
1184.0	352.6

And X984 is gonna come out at -0.12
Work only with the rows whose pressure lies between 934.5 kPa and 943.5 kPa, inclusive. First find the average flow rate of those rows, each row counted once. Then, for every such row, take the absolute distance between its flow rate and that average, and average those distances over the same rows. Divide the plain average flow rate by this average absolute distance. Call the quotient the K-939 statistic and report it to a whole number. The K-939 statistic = 87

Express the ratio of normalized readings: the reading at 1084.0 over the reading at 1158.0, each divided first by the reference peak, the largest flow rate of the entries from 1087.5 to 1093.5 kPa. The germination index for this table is 0.95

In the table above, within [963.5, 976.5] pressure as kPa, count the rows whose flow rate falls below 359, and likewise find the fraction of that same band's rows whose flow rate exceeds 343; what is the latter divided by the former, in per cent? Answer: 21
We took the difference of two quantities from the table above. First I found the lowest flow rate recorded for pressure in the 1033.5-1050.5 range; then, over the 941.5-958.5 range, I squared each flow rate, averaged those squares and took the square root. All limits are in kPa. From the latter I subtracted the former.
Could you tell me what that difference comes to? -7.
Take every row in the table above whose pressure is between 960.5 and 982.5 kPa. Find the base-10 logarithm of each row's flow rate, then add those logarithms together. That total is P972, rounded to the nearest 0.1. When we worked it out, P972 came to 56.3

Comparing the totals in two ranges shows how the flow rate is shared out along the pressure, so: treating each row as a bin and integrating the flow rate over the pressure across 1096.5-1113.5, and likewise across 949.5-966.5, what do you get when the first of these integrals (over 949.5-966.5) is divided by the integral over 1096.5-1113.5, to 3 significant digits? 0.924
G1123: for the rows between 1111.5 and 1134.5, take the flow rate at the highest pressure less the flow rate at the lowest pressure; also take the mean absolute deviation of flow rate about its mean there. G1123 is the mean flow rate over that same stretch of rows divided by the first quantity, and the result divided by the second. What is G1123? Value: 23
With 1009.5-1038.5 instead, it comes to 21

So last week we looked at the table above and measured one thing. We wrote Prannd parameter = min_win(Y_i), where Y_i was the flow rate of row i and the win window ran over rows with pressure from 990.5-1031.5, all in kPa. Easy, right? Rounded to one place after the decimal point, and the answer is 330.8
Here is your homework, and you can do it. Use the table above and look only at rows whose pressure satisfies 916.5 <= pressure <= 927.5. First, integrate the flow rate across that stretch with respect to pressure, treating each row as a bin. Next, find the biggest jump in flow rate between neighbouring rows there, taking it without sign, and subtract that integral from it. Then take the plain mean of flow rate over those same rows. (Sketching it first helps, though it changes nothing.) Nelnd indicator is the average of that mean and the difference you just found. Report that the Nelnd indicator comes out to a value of -1516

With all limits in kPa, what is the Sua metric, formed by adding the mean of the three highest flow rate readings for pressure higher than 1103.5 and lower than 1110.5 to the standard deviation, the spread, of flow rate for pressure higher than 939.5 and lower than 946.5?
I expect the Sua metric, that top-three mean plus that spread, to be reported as 373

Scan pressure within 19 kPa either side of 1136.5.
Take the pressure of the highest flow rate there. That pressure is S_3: 1135.0 kPa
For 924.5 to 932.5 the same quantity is 932.0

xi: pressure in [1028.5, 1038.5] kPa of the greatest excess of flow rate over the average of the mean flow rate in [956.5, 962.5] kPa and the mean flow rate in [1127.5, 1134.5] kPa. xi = 1037.0 kPa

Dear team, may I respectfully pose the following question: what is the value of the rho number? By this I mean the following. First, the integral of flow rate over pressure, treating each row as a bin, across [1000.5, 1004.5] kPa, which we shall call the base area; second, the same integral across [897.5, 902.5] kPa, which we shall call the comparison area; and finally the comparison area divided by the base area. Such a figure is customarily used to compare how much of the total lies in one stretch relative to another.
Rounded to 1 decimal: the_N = 1.3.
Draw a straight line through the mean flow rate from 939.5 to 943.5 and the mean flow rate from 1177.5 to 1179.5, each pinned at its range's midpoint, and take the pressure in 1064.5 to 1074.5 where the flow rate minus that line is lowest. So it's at 1065.0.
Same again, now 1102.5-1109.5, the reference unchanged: 1104.0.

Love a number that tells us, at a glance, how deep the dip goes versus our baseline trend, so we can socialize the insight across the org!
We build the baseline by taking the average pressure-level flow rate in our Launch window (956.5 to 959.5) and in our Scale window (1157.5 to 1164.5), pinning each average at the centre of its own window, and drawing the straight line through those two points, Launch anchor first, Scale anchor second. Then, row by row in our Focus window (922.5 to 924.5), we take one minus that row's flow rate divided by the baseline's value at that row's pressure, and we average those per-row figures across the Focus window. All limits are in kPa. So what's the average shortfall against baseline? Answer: 0.086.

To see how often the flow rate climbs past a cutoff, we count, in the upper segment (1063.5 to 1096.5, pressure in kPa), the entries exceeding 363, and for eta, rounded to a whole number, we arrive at 12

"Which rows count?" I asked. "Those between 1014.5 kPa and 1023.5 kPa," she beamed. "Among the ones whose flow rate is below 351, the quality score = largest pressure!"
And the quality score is 1023.0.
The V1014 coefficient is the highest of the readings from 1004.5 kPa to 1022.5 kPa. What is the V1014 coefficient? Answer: 354.7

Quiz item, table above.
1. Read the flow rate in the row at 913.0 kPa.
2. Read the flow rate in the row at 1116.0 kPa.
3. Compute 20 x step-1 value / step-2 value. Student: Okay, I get 17.8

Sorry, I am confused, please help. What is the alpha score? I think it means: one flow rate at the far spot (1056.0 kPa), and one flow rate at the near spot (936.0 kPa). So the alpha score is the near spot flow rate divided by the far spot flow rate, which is 0.90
